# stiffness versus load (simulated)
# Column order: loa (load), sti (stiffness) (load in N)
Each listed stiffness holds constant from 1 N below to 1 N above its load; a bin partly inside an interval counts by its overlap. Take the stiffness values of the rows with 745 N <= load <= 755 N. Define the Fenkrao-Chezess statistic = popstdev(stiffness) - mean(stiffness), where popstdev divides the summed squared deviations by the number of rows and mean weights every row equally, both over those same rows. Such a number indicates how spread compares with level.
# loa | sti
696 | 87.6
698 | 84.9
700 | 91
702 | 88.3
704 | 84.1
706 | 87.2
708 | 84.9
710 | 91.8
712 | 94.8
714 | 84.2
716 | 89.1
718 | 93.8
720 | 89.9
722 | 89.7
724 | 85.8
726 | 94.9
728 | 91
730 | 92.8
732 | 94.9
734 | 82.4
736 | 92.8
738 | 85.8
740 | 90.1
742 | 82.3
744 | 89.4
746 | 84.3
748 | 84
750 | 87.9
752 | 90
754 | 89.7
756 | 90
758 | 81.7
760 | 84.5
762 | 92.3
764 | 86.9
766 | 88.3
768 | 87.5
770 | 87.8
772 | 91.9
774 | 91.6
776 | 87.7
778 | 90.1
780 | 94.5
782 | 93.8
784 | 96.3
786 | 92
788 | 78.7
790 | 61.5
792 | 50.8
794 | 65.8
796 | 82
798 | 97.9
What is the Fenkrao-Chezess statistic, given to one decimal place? -84.6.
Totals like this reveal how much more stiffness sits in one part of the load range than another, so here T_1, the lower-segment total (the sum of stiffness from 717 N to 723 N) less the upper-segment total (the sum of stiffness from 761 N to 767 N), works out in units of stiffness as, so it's 6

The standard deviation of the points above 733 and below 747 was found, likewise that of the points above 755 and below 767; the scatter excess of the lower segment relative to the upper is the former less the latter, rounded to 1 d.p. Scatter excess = 0.3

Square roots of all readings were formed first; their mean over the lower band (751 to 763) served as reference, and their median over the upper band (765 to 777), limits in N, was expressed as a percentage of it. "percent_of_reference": 100.0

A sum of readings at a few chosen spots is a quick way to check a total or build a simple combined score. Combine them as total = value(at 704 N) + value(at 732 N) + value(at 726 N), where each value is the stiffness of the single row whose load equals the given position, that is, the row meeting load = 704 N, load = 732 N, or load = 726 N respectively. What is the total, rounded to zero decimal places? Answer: 274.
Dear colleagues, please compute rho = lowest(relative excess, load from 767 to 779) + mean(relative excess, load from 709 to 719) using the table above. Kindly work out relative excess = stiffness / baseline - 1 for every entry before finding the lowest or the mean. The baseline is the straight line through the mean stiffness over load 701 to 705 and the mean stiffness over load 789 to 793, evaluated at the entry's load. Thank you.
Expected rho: 0.47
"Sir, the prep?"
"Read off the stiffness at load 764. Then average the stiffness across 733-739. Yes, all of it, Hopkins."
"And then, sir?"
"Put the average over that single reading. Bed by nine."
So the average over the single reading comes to 1.00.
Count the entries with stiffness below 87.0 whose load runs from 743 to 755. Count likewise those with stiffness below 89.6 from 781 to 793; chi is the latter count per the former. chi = 1.5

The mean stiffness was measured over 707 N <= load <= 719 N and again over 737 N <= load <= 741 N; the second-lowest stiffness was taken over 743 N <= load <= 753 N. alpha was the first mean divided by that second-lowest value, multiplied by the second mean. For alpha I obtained 94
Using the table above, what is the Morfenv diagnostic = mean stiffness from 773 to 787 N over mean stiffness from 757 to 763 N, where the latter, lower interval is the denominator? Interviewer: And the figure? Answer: 1.07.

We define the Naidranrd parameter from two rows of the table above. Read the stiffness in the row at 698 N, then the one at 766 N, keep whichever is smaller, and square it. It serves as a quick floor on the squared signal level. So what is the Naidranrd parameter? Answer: 7208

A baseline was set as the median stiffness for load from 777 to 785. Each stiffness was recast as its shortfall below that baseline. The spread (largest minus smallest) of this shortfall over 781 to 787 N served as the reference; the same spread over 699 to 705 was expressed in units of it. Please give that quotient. 1.6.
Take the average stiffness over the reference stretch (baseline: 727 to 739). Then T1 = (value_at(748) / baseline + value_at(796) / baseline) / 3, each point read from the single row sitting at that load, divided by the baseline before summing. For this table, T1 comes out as 0.62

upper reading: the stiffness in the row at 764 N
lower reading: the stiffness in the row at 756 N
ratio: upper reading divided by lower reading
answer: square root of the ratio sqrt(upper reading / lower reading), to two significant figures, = 0.98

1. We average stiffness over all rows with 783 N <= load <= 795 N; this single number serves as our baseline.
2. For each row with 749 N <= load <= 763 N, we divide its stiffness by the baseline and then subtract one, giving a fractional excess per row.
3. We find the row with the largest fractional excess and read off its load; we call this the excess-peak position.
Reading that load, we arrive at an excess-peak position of 762 N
